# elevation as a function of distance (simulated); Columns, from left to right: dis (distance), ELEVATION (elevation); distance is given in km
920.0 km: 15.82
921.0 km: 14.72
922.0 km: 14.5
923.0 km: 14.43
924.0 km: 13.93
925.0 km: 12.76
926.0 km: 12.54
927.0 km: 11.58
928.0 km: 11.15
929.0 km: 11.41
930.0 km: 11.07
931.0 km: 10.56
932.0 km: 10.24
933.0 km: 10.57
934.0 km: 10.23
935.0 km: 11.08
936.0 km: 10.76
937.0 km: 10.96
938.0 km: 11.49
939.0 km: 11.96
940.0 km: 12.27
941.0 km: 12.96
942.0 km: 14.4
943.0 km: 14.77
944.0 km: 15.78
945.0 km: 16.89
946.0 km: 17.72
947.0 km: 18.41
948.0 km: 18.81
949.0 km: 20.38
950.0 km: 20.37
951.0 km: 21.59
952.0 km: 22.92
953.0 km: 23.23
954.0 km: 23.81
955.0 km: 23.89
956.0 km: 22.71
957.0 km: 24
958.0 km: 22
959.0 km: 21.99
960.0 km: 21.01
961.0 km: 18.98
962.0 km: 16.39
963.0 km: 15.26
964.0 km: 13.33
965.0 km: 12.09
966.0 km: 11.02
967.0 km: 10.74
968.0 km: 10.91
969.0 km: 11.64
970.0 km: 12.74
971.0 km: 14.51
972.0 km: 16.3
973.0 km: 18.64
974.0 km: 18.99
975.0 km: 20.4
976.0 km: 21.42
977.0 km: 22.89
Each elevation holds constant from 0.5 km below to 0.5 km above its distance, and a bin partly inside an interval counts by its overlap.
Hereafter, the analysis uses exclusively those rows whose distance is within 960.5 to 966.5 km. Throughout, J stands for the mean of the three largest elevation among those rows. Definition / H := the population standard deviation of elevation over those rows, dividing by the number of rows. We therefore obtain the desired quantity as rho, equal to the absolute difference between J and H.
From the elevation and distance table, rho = 14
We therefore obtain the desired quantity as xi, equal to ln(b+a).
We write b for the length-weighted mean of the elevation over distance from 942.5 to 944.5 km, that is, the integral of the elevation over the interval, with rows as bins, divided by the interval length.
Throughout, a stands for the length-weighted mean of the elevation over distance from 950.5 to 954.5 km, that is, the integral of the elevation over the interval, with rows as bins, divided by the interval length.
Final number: 3.6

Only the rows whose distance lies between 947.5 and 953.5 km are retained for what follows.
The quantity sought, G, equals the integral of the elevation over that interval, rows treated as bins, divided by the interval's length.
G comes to 21.2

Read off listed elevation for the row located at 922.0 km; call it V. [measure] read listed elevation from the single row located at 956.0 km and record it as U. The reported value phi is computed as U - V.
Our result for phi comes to 8.2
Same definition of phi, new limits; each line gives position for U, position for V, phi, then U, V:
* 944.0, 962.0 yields -0.6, 15.78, 16.39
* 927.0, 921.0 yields -3.1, 11.58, 14.72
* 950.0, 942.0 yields 6.0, 20.37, 14.4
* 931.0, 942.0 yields -3.8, 10.56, 14.4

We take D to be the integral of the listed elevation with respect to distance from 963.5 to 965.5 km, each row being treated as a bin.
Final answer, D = 25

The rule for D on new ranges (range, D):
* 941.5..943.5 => 29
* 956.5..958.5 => 46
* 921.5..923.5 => 29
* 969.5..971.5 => 27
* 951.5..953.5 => 46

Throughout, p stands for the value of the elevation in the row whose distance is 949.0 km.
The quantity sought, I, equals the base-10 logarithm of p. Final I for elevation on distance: 1.31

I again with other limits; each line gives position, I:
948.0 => 1.27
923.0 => 1.16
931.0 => 1.02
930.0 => 1.04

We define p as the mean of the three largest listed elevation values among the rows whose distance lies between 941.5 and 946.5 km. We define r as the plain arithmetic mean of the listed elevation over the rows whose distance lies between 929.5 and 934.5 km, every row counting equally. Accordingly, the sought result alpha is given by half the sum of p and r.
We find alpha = 13.7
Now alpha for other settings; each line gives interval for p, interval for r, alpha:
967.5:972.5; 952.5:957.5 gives 19.0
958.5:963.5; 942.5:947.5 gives 18.7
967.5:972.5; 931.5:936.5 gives 12.5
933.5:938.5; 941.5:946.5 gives 13.5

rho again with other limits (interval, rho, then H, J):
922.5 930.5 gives 13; 1.2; 13.7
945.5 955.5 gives 21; 2.2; 23.6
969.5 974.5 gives 16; 2.4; 18.0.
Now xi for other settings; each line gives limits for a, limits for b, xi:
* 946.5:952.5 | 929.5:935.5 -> 3.4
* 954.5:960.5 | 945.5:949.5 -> 3.7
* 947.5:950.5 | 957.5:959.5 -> 3.7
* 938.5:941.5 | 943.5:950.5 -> 3.4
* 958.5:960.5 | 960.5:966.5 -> 3.6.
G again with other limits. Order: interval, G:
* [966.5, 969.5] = 11.1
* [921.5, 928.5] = 13.0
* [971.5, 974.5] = 18.0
